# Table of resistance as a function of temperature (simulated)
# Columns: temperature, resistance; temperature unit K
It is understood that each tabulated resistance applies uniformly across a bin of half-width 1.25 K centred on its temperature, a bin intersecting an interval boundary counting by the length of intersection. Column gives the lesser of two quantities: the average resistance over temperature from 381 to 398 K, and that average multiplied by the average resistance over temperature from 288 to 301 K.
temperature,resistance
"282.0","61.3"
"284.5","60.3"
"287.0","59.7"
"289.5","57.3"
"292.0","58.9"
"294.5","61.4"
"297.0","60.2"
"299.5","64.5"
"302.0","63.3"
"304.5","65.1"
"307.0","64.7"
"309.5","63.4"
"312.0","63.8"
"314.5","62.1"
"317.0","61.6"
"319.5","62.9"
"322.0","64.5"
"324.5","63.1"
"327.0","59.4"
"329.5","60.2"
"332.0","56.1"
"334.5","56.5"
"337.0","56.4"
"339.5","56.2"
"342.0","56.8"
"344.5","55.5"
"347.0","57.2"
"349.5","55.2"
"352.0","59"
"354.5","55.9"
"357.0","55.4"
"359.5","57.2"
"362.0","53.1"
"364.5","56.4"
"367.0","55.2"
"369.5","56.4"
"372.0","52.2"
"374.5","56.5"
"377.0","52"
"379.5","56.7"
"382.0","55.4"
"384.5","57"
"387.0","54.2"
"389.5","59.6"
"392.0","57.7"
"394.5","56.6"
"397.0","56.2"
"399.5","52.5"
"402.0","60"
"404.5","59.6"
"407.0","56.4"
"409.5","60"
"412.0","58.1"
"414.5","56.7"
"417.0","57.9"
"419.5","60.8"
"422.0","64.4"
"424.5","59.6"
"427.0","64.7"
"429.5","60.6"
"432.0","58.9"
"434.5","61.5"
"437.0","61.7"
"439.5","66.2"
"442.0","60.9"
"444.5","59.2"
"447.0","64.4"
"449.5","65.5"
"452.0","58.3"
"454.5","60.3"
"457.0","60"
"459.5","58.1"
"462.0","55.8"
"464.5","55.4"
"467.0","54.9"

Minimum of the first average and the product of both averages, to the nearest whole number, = 57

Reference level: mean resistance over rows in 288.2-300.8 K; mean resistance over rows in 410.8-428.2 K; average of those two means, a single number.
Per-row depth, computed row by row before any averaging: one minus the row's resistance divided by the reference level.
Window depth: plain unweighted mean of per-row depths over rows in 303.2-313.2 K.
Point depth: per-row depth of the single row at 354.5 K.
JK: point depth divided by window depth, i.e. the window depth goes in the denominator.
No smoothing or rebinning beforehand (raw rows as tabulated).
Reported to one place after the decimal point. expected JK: -1.2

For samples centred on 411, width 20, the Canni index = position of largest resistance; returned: 419.5 K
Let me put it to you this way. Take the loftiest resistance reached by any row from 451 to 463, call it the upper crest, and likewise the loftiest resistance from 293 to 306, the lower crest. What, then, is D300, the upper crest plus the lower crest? 125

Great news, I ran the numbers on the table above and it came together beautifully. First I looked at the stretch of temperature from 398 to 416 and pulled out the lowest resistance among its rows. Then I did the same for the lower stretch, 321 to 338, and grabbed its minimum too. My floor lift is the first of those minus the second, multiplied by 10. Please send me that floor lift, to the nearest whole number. -36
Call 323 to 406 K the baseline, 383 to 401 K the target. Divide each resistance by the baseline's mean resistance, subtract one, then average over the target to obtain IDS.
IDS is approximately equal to -0.006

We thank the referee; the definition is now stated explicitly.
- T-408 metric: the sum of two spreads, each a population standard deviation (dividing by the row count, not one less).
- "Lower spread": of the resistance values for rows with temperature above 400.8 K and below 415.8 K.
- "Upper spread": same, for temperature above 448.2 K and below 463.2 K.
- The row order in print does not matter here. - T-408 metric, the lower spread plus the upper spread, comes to 4.5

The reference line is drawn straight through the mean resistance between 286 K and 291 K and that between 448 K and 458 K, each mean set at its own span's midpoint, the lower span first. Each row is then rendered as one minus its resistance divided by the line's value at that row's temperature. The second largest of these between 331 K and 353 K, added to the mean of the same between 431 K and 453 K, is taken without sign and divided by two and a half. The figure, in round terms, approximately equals 0.020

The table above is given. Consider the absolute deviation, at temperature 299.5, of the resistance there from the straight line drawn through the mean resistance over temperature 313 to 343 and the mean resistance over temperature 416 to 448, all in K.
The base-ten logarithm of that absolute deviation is 0.73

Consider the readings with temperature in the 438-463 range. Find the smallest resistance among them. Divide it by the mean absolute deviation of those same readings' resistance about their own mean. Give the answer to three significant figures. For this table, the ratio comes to 20.6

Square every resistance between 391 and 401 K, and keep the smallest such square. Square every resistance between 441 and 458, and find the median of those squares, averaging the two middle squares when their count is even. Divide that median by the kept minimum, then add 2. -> 3.3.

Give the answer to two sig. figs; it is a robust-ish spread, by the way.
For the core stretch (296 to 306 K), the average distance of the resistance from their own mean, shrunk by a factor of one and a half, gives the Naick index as 1.0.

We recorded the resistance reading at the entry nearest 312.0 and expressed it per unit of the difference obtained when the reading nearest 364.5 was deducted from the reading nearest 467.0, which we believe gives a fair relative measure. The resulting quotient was -43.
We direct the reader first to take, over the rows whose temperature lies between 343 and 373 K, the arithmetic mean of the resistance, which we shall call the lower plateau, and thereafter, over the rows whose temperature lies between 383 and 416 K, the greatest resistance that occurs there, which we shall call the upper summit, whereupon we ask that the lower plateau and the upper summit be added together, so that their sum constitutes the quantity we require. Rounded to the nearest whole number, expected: 116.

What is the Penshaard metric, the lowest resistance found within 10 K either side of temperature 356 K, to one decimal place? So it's 53.1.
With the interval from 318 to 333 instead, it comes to 56.1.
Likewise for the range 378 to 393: 54.2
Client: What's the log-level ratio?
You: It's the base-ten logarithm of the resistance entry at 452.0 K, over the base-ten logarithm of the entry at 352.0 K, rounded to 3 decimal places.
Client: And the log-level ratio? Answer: 0.997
